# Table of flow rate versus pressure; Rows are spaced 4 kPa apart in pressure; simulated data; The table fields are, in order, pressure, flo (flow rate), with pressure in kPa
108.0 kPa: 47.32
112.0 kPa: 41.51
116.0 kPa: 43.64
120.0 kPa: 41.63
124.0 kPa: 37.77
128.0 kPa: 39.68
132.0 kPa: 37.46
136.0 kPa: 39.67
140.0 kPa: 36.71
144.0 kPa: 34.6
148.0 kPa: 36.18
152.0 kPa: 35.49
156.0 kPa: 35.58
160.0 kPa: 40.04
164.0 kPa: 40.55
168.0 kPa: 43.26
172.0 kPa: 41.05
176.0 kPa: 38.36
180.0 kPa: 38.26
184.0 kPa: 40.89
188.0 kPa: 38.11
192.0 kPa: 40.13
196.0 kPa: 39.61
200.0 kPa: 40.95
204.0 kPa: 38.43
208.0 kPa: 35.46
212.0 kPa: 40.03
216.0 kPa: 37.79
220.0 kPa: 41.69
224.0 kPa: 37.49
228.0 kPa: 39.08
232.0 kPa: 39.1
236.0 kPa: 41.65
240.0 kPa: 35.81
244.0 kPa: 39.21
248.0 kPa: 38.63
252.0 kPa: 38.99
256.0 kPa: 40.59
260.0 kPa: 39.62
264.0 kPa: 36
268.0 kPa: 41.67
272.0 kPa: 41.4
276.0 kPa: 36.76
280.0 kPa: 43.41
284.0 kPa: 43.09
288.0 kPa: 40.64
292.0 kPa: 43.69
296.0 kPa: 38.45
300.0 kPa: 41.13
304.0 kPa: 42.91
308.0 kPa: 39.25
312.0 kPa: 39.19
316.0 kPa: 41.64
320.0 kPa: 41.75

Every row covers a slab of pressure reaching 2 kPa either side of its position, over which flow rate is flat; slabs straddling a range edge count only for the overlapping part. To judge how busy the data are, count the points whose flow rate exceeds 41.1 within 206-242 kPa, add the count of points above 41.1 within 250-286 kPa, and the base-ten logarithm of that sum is 0.78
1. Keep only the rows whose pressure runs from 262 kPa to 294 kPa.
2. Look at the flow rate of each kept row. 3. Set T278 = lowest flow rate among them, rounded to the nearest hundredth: 36.00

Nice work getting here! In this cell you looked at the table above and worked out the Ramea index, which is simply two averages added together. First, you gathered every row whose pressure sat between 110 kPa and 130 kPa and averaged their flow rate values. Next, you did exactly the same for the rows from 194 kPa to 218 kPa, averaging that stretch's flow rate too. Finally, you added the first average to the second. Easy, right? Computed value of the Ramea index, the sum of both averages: 79.6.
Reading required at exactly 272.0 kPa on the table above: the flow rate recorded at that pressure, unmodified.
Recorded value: 41.4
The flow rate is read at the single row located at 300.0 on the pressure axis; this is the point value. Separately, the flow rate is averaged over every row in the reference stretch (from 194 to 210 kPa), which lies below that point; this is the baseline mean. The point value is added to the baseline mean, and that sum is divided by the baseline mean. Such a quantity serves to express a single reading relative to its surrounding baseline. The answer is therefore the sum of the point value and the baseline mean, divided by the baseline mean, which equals 2.07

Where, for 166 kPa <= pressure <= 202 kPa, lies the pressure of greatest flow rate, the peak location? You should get 168.0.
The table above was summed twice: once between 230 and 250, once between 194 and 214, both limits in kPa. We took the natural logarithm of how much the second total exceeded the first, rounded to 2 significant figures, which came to -2.5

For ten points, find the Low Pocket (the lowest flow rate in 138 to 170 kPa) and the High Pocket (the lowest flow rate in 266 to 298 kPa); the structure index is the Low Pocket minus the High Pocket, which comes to -2.2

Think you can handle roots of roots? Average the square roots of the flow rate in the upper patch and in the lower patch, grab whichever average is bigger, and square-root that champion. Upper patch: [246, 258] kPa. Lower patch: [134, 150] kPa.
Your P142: 2.51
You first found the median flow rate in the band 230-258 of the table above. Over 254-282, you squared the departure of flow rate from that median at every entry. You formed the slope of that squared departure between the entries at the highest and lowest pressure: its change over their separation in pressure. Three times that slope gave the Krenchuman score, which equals 2.0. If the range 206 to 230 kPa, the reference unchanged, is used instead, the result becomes -2.0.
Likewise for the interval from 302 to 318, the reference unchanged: -2.0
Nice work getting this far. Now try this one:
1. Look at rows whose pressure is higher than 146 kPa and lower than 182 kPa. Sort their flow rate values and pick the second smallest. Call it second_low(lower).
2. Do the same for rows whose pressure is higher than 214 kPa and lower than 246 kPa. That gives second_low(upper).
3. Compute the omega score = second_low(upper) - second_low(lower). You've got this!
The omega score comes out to 1.9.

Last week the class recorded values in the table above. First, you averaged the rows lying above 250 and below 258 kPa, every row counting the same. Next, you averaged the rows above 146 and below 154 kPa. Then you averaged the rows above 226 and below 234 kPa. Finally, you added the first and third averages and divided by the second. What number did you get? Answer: 2.20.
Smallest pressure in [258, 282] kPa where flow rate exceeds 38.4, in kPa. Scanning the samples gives 260.0 kPa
